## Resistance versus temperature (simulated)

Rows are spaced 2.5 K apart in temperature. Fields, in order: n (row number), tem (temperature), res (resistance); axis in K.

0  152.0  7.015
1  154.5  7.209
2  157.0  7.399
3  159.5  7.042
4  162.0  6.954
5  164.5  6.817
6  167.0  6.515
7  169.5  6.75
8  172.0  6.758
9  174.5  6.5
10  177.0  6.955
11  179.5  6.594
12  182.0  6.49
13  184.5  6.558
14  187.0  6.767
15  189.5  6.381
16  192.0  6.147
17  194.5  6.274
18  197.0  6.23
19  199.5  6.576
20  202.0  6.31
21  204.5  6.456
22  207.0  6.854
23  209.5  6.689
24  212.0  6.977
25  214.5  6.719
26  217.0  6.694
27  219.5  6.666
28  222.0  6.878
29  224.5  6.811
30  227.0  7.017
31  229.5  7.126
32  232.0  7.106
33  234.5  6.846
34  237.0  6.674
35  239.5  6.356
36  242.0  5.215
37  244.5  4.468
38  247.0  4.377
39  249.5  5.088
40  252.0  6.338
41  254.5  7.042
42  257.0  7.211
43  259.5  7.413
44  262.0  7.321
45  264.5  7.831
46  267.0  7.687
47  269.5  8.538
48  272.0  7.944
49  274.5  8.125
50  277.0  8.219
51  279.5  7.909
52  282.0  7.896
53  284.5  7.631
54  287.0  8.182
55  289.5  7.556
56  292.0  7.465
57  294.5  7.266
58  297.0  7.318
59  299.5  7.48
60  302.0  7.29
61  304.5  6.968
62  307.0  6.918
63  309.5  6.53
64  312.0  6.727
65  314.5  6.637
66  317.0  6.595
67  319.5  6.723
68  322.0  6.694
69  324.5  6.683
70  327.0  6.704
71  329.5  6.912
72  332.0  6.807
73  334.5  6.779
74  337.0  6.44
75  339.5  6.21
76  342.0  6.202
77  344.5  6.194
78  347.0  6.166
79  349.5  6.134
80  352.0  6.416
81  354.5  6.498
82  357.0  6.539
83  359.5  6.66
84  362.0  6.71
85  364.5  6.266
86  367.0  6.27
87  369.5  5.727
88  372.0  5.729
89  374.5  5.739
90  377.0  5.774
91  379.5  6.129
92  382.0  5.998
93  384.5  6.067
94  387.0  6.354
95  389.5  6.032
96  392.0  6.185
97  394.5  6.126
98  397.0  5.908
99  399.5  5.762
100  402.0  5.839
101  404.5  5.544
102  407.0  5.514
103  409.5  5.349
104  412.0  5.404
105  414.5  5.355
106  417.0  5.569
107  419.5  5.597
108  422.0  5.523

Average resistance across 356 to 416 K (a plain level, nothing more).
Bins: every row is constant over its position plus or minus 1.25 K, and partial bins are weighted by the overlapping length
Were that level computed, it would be 6.0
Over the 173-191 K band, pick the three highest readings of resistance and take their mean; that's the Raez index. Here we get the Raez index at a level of 6.8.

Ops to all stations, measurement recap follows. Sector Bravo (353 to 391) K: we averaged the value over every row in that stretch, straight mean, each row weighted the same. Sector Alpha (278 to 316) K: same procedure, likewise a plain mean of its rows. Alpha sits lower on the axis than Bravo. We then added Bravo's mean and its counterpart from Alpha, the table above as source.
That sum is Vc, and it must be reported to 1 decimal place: 13.5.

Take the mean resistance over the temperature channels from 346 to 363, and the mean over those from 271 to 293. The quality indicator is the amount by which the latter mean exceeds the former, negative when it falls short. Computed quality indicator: 1.4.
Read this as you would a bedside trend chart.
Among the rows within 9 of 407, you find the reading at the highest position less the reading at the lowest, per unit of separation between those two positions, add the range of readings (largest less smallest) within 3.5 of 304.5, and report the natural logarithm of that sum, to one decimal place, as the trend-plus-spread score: -1.1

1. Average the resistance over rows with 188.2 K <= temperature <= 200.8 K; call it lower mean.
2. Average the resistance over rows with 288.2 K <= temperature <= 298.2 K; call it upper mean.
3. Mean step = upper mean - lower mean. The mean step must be 1.1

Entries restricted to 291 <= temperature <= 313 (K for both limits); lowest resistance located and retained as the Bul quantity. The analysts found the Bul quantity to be 6.53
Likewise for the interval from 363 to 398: 5.727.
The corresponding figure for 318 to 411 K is 5.349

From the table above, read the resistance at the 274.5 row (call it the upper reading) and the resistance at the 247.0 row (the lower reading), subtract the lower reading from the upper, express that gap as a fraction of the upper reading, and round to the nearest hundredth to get 0.46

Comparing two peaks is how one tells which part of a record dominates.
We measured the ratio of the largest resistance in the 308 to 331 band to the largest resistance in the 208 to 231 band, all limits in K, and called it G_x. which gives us 0.97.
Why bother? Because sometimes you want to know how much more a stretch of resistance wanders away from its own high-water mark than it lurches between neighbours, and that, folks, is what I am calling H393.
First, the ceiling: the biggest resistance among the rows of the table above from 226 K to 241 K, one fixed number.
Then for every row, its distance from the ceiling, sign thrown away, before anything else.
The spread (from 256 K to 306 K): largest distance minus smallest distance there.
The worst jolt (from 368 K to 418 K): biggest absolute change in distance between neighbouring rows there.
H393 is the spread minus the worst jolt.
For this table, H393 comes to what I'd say 0.97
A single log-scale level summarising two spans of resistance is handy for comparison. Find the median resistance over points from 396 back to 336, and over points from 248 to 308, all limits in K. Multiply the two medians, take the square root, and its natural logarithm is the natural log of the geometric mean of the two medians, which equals 1.92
